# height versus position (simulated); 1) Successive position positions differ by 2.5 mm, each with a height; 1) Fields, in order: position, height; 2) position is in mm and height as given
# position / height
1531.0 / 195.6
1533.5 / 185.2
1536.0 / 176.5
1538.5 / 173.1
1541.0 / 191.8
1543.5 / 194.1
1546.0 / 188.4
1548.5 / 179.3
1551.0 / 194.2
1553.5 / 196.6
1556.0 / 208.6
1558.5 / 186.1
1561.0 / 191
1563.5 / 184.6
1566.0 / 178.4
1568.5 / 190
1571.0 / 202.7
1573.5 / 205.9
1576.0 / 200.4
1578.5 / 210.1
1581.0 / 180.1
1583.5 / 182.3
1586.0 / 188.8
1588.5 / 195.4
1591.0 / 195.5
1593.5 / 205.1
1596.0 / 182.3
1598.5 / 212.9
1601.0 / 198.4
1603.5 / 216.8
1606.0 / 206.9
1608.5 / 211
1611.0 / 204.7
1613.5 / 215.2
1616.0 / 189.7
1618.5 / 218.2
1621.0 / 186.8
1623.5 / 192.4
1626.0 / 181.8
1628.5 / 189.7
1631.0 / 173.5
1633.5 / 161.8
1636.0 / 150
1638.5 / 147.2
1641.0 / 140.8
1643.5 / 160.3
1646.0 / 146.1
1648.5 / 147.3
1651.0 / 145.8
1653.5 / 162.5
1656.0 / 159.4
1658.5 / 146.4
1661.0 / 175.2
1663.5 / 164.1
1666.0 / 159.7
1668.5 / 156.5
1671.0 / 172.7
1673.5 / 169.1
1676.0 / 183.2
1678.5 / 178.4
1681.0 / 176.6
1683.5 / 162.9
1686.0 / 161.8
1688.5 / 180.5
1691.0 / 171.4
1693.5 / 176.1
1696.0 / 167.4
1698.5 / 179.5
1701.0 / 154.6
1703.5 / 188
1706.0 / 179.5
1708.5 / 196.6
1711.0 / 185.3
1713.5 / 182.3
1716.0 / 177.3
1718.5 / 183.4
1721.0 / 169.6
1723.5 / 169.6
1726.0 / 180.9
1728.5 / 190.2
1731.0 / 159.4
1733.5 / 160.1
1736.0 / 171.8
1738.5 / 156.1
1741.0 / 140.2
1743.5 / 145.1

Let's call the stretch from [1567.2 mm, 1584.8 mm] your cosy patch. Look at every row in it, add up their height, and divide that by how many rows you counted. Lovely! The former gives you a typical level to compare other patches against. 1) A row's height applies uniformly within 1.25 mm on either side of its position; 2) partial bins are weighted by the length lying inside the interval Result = 196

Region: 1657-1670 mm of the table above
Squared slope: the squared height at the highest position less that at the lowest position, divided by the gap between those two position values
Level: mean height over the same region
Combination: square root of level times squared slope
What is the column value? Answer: 222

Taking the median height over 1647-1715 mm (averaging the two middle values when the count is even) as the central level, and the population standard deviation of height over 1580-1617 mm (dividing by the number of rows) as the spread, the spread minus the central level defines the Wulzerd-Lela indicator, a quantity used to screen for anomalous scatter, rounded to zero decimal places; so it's -159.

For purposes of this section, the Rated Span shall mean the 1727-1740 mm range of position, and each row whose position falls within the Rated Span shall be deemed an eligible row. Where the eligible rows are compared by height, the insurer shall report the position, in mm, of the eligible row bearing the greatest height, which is 1728.5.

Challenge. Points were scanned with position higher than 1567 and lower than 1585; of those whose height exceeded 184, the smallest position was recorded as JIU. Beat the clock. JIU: 1568.5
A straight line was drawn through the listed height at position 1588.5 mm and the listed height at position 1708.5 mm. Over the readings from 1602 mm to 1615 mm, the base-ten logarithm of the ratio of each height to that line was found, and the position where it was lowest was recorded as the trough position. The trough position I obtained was 1611.0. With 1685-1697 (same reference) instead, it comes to 1686.0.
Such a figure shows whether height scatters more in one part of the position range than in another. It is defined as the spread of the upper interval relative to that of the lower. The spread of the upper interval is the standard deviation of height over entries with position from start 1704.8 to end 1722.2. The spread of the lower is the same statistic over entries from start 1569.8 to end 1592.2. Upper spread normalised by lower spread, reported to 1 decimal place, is 0.8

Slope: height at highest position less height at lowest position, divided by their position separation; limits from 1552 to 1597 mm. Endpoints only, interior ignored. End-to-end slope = -0.34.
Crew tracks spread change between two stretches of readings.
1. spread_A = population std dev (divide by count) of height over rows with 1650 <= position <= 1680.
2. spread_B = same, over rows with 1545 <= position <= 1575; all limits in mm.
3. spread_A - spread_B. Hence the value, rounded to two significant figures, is 1.9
